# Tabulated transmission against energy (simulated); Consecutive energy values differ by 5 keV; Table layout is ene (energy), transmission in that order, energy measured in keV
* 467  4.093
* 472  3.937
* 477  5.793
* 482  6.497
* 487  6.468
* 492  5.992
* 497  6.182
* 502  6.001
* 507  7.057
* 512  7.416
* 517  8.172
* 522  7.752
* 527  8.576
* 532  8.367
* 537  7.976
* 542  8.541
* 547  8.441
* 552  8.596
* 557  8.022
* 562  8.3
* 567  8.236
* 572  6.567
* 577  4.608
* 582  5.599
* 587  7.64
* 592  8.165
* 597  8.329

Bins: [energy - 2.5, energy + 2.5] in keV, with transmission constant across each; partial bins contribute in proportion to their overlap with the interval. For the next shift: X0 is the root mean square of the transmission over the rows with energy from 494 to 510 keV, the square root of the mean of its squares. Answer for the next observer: 6.4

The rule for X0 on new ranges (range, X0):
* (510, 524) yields 7.8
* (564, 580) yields 6.6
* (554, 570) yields 8.2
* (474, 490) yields 6.3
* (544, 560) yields 8.4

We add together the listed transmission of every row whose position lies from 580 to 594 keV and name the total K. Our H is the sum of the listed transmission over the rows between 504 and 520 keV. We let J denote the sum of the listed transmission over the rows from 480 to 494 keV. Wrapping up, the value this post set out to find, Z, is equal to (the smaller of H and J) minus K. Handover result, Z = -2.4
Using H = 22.6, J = 19.0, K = 21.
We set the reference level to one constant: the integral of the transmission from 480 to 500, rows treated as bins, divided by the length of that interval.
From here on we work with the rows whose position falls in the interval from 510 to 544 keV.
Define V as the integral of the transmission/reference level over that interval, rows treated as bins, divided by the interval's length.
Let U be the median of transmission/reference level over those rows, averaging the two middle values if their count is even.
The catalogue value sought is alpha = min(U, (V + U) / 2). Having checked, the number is 1.30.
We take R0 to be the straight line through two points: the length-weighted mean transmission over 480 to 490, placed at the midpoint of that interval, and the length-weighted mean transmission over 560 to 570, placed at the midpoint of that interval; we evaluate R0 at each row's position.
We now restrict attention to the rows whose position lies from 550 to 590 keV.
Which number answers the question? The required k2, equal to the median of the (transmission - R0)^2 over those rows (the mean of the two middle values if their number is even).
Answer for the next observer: 0.8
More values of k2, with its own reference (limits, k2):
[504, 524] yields 0.2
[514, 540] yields 0.8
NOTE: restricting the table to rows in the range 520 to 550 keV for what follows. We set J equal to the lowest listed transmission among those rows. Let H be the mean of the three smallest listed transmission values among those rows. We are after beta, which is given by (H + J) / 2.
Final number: 7.9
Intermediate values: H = 8.0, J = 7.752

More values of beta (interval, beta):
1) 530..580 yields 5.5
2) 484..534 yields 6.0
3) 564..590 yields 5.1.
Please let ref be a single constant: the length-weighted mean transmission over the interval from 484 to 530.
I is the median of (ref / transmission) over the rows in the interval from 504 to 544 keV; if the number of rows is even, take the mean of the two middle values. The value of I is 0.88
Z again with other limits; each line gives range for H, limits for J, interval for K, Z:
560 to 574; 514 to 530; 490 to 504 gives 4.9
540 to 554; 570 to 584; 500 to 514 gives -3.7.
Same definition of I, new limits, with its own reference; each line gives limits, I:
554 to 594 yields 0.90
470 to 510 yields 1.16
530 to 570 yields 0.85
